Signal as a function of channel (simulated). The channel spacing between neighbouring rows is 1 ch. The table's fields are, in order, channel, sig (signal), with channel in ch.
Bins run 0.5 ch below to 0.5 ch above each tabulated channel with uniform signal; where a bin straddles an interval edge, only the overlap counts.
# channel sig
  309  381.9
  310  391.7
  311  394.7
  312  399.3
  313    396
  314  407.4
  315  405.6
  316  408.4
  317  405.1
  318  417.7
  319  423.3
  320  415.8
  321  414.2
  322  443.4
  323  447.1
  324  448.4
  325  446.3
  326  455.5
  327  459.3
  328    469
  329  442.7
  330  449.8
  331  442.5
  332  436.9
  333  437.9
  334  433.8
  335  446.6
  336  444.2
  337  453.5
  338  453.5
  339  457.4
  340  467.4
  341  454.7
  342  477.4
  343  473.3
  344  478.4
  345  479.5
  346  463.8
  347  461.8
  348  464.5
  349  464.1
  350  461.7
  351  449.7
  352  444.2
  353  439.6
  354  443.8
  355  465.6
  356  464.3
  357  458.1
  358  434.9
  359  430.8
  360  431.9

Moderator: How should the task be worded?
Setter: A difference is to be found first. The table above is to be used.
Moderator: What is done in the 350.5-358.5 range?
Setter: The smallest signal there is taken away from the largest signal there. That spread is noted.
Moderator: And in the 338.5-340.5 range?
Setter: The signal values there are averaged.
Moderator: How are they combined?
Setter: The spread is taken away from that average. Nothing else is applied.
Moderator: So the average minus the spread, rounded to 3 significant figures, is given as 432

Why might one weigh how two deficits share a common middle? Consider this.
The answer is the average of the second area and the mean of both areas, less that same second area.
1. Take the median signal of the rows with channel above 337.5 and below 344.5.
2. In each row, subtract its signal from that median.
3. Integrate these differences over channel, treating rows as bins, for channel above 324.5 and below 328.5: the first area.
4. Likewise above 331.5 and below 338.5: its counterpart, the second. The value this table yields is -31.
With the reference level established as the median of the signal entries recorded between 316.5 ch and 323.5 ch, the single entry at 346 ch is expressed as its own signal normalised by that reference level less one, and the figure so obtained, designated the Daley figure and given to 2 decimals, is 0.11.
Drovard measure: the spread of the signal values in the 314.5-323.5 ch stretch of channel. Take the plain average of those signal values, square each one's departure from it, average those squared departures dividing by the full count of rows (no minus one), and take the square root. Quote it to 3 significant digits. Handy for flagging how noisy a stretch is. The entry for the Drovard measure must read 14.6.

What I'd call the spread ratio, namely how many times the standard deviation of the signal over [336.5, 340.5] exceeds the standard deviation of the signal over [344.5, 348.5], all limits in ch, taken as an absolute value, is 0.81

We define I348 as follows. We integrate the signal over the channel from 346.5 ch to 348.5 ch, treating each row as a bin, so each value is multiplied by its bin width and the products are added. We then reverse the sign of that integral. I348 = -926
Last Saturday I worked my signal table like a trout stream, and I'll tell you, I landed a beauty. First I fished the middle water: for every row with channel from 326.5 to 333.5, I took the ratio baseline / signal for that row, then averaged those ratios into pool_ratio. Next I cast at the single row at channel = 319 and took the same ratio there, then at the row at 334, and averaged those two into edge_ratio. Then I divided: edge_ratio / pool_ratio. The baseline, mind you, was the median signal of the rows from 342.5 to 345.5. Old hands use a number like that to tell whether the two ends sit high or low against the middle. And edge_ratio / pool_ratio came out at 1.05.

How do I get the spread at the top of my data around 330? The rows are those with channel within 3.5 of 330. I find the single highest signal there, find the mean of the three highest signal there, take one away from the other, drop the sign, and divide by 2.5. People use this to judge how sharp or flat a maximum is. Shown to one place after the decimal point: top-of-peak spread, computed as 3.9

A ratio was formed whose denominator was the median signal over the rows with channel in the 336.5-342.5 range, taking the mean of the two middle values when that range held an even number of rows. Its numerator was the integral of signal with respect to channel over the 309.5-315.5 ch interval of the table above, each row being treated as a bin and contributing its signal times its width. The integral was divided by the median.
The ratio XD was 5.25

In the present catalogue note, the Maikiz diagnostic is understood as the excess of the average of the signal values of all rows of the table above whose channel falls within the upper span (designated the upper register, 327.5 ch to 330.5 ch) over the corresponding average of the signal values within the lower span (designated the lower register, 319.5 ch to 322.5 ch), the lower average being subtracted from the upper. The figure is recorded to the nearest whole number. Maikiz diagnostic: 29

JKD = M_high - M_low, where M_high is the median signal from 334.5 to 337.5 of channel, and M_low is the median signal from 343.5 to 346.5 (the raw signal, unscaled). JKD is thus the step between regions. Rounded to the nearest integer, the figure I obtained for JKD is -32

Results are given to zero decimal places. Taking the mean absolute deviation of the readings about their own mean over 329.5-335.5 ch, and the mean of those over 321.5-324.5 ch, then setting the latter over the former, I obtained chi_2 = 88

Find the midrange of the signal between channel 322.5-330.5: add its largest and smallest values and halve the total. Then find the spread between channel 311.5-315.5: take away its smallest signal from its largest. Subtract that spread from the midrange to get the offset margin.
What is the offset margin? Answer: 444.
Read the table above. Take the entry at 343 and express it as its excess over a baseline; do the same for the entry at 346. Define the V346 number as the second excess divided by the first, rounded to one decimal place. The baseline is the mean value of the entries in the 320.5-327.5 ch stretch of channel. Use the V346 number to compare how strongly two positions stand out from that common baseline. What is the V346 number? 0.7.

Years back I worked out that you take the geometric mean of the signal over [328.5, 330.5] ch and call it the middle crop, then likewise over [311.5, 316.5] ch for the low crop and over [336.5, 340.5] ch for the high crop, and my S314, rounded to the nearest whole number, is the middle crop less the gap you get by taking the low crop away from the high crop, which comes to 392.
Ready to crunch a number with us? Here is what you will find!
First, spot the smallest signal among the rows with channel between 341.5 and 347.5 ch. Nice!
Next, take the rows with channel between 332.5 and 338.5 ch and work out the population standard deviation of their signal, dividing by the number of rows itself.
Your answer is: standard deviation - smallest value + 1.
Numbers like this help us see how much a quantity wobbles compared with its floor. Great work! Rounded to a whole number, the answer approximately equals -453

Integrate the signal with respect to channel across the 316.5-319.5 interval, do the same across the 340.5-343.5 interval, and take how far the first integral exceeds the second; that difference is -159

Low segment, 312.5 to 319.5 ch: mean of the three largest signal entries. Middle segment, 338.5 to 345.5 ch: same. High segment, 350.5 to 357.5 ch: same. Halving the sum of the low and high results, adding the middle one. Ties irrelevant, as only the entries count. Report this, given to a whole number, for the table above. 918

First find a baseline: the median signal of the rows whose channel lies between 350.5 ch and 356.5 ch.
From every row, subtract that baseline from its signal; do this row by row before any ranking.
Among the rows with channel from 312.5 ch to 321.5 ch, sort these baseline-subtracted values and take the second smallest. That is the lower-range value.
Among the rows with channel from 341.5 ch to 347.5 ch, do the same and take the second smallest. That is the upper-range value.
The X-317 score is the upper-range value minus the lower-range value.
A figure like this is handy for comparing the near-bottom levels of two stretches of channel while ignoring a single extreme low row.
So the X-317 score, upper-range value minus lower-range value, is 59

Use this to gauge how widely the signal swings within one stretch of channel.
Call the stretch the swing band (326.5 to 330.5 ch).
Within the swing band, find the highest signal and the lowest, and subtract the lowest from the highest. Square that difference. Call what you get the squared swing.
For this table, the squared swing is 692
